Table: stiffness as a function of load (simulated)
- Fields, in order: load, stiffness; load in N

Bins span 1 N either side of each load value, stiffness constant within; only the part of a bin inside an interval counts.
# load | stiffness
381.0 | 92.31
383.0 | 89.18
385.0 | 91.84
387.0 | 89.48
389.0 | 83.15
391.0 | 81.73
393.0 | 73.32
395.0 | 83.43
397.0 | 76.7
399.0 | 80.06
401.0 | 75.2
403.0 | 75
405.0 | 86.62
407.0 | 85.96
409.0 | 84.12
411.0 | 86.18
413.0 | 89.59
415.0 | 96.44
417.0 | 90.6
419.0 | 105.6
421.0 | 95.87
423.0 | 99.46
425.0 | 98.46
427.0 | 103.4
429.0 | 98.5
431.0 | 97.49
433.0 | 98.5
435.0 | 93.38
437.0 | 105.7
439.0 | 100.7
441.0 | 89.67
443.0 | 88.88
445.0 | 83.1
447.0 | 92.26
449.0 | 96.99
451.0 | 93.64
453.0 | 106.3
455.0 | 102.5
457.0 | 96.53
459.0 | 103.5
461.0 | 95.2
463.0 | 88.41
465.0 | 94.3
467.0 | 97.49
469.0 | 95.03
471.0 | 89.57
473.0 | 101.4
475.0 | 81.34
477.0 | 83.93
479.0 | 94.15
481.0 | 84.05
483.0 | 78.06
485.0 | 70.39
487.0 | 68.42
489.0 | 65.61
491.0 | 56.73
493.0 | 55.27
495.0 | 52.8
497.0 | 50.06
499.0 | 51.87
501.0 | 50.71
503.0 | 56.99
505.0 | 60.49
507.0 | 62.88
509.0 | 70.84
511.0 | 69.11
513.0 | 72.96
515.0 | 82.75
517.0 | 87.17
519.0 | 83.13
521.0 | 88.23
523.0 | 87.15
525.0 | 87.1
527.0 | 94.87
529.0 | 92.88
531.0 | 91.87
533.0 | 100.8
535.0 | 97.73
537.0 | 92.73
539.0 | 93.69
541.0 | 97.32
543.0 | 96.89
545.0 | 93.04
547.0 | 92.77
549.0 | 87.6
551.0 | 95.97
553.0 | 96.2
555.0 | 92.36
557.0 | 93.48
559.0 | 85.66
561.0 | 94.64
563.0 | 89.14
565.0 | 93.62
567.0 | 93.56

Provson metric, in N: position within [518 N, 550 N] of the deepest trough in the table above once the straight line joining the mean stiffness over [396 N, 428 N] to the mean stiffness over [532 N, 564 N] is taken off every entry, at 519.0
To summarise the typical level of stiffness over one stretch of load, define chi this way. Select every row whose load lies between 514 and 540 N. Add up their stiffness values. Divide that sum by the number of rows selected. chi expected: 91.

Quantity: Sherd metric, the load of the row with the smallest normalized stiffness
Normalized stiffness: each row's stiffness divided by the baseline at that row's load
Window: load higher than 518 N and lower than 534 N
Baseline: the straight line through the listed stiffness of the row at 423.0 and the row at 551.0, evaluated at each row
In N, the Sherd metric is 519.0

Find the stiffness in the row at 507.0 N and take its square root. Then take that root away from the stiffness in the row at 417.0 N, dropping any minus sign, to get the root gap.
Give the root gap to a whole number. 83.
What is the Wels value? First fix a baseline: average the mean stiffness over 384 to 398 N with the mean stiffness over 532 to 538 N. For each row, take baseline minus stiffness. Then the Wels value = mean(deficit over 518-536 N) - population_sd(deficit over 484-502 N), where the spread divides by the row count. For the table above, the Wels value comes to -9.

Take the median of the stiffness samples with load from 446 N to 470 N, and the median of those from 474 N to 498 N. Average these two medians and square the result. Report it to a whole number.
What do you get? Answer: 6829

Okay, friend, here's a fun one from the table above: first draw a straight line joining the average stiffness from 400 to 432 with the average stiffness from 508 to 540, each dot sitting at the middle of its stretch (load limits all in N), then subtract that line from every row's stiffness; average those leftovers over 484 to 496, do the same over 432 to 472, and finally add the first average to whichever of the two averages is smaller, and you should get -54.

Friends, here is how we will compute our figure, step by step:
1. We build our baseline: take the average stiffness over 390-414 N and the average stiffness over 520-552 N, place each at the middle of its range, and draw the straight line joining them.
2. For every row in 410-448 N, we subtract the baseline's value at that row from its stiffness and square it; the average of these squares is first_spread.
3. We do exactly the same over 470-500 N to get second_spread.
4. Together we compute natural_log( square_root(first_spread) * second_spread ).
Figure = 8.9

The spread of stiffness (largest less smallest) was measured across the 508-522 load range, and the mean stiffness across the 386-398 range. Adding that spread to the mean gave 100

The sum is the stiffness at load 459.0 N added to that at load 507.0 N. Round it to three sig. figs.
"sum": 166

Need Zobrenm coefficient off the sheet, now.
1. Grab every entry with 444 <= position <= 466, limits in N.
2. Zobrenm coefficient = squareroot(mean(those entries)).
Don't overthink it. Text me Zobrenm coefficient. 9.8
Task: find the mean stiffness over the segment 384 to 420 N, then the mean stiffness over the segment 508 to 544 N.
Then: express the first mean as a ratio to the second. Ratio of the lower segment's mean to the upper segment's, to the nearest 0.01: 0.97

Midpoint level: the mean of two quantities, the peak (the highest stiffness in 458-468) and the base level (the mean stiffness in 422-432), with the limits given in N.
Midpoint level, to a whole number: 101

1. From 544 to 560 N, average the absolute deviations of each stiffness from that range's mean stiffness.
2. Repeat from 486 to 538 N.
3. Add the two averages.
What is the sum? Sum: 18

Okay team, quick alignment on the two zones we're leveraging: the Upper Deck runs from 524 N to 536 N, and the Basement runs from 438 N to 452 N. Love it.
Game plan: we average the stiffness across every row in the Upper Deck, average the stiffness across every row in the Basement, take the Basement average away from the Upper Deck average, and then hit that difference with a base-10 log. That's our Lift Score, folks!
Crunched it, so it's 0.31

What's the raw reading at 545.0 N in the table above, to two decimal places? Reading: 93.04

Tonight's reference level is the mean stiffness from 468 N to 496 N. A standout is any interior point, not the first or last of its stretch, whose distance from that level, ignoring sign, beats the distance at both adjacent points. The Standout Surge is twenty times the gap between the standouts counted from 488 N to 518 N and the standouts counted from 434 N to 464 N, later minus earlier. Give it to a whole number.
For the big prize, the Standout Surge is -20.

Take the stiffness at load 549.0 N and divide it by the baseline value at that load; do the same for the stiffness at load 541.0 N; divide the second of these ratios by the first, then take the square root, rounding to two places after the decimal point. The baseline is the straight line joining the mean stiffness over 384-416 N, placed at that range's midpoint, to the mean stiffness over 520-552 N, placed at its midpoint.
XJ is 1.06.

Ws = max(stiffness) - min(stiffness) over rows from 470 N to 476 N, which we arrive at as 20.1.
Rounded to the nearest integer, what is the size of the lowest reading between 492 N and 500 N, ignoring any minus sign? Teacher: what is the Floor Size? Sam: 50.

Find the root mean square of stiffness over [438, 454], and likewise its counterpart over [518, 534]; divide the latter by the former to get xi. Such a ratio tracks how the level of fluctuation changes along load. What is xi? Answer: 0.97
